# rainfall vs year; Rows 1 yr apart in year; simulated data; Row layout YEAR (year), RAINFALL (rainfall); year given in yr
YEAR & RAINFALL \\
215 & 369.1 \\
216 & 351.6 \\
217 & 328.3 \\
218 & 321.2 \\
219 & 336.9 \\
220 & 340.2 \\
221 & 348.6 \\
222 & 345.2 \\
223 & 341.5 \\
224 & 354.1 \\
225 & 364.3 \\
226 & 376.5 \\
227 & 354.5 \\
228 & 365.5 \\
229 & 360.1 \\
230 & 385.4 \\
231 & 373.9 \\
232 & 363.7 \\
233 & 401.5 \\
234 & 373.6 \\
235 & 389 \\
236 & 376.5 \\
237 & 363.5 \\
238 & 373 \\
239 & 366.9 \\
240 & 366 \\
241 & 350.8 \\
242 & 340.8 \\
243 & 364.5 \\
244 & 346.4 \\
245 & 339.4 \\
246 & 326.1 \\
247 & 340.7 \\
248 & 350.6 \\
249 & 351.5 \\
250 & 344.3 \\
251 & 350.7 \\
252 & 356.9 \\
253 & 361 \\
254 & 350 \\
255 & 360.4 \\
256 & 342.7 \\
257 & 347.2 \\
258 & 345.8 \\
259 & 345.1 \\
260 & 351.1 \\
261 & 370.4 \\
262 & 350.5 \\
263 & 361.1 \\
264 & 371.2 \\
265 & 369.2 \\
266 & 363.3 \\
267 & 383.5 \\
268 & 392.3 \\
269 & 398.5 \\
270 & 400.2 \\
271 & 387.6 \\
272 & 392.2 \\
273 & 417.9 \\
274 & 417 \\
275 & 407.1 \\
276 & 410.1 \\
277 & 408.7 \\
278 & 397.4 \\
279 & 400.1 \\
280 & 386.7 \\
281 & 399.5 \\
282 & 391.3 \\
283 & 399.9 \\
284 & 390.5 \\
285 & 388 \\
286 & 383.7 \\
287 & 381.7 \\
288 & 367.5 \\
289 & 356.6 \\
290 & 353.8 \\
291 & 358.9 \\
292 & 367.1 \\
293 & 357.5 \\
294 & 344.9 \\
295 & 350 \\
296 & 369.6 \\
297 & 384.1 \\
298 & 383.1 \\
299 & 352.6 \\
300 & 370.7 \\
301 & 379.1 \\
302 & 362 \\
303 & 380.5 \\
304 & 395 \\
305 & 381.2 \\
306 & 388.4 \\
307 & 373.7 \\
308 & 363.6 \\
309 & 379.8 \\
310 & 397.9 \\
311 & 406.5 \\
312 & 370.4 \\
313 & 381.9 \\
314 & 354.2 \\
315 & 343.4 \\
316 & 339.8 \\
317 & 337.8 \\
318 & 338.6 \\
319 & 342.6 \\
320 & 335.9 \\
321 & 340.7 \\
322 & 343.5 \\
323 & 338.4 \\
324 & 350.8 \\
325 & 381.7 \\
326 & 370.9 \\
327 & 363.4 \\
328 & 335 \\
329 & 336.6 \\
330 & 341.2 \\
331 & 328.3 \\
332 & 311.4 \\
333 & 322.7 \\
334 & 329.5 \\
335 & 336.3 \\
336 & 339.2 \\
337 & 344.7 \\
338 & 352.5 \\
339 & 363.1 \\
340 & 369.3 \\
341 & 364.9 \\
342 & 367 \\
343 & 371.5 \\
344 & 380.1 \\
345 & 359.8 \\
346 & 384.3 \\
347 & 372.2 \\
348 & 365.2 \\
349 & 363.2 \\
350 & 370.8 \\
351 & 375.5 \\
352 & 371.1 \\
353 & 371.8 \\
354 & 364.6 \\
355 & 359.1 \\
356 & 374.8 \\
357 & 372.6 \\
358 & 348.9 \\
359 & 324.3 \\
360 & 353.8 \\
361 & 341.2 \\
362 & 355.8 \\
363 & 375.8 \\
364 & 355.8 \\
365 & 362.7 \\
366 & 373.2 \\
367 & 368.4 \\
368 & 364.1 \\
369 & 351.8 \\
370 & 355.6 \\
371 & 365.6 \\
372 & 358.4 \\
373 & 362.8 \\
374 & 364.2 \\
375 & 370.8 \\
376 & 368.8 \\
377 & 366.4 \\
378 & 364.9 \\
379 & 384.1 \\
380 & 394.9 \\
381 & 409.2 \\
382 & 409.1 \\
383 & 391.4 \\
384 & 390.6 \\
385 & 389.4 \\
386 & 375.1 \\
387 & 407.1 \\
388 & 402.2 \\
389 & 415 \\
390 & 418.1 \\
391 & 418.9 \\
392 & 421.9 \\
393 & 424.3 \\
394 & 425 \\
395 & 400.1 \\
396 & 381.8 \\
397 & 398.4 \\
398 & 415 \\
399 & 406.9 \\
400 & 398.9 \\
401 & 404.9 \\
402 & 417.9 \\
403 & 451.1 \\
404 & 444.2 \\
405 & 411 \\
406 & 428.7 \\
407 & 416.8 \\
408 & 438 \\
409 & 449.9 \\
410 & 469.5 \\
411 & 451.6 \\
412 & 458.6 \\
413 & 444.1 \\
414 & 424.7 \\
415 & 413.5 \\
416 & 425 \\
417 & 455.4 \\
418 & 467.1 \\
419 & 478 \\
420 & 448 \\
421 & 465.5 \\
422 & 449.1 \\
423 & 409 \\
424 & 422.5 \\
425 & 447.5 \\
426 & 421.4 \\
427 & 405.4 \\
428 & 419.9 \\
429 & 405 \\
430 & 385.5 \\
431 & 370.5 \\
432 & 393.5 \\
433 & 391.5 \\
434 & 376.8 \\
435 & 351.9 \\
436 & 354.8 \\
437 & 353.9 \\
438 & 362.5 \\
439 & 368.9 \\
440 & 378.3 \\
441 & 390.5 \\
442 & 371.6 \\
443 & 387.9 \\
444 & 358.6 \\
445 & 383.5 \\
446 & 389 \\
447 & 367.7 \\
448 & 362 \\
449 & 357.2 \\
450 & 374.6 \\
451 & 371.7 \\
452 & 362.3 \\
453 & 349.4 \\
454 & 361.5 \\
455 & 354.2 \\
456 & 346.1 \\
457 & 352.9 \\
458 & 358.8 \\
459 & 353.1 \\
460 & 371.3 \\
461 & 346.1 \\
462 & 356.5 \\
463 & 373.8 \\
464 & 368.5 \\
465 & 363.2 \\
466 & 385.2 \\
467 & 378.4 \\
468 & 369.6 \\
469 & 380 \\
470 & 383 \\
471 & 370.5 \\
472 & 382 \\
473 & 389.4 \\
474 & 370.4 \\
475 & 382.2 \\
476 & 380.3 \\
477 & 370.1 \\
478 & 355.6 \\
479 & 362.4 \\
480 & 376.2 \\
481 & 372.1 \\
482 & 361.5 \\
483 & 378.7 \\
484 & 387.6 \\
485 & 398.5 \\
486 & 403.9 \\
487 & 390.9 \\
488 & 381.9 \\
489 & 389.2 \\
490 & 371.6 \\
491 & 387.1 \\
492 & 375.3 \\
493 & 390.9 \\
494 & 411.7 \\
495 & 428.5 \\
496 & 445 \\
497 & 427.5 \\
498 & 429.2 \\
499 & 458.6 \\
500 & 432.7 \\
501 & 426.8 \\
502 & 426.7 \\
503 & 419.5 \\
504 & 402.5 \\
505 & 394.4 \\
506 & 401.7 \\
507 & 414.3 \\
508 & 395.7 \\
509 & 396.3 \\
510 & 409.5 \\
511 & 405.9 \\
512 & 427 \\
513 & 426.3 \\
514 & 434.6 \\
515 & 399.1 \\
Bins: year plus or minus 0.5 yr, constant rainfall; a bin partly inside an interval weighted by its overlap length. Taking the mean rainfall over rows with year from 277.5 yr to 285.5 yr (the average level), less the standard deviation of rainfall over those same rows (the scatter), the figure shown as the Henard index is 389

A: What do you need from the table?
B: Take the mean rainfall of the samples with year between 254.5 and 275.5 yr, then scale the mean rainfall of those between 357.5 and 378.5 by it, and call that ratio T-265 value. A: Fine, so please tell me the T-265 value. 0.96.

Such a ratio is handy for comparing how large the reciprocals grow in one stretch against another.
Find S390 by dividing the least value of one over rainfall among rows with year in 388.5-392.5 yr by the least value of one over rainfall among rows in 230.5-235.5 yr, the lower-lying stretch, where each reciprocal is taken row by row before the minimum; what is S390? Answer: 0.95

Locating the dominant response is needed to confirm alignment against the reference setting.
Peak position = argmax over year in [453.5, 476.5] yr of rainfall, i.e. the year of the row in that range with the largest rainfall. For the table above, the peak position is 473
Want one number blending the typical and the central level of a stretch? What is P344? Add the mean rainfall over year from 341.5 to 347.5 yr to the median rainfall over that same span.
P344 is 744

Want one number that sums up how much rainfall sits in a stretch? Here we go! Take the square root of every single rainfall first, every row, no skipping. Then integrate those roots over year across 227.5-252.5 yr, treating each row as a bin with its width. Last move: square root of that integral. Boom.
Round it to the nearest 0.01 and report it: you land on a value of 21.79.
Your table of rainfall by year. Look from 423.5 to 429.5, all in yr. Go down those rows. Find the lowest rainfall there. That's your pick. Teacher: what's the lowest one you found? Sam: 405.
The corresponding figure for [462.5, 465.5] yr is 363.2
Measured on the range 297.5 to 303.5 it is 352.6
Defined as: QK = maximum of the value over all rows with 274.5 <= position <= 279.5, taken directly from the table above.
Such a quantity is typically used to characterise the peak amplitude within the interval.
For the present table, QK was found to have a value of 410.1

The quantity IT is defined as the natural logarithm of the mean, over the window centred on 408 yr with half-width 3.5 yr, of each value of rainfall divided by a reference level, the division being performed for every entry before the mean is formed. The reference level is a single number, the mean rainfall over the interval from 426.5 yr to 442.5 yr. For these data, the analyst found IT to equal 0.14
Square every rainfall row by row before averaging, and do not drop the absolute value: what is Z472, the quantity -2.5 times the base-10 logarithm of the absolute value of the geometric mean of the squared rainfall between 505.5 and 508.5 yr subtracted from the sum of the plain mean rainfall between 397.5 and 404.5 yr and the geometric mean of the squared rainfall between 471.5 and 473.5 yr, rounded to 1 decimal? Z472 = -10.4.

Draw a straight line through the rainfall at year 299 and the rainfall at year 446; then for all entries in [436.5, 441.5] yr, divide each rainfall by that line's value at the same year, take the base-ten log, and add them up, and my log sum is -0.10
